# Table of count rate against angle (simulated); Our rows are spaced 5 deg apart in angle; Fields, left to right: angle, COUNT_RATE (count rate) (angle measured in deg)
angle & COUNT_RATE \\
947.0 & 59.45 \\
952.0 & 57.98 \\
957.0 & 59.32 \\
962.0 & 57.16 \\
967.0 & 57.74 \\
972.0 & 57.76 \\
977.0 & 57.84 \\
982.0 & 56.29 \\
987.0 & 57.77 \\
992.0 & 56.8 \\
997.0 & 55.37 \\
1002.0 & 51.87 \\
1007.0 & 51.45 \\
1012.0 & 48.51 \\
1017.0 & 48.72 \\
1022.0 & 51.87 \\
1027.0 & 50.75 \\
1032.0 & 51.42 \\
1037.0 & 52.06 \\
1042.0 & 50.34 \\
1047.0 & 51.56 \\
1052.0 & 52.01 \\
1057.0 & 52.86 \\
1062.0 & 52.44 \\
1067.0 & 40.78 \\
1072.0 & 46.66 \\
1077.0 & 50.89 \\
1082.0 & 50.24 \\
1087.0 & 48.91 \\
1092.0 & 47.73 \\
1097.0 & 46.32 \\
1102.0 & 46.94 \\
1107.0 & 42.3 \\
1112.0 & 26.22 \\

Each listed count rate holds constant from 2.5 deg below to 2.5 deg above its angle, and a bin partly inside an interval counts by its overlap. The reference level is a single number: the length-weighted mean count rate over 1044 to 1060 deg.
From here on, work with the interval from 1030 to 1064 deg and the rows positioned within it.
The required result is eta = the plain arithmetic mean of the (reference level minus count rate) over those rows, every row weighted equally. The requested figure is 0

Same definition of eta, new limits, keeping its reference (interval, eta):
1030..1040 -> 0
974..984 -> -5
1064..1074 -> 8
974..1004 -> -4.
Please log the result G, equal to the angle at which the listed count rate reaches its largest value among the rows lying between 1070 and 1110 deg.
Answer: 1077.0 deg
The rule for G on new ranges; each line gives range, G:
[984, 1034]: 987.0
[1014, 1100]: 1057.0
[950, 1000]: 957.0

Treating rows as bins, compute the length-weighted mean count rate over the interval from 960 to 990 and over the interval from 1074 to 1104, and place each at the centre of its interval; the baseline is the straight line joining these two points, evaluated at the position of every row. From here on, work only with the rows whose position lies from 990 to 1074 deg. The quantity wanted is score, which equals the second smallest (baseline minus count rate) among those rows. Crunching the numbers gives -1.8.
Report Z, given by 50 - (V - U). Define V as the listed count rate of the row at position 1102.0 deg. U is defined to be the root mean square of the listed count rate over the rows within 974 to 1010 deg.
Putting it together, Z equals 58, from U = 55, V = 46.94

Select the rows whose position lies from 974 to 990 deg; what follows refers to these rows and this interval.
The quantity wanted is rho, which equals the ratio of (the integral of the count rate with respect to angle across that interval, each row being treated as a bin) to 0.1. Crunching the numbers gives 9168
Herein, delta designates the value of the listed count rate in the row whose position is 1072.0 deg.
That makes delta 46.66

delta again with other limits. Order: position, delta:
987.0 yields 57.77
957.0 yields 59.32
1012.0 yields 48.51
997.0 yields 55.37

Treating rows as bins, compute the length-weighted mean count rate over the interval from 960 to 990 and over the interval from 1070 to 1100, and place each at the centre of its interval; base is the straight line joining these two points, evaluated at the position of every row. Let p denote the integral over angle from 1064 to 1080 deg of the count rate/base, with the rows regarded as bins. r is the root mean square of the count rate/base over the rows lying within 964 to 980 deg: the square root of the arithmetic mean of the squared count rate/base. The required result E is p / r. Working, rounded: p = 15.0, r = 1.00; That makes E 15.0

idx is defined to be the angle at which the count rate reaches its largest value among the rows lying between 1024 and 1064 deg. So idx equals 1057.0 deg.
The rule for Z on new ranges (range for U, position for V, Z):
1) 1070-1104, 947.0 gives 39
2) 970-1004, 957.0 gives 47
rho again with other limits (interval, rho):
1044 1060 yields 8335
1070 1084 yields 6905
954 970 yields 9290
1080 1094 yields 6854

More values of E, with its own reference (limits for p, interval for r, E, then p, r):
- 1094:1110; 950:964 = 15.4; 15.2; 0.99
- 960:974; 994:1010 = 14.5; 13.9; 0.96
